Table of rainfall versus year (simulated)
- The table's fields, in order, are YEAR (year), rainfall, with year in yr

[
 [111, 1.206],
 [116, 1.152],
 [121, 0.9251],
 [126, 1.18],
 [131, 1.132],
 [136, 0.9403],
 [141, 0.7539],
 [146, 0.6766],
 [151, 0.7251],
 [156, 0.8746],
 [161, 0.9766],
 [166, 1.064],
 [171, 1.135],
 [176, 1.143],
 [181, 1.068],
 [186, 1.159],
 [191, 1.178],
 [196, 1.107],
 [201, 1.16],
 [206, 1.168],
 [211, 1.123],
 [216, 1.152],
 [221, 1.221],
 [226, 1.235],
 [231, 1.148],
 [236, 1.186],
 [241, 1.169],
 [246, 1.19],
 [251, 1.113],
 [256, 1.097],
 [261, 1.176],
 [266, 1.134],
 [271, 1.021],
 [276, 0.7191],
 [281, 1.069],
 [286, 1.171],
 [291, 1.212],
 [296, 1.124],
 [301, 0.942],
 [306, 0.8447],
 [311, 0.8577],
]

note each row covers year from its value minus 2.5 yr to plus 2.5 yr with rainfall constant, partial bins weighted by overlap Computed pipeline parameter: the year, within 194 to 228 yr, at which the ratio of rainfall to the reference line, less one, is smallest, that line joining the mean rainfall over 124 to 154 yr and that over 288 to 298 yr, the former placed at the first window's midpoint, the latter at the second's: 211 yr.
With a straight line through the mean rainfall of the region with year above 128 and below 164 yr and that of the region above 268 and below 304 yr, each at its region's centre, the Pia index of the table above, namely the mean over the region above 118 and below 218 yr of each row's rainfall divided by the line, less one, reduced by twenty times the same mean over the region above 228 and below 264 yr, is -3.2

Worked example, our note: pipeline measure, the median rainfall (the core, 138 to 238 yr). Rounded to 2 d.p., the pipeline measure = 1.14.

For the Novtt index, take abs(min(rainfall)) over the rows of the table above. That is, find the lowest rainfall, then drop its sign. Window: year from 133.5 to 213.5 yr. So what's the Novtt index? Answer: 0.68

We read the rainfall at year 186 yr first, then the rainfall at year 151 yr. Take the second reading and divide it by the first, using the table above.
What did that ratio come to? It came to 0.63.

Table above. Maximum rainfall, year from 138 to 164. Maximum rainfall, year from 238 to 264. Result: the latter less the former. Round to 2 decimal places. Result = 0.21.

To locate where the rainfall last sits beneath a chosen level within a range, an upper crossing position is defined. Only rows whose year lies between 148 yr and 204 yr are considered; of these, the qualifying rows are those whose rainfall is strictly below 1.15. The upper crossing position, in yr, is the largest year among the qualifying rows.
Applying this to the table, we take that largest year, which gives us 196 yr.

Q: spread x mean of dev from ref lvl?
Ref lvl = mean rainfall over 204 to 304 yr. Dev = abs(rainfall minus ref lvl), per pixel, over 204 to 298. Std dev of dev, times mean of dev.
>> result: 0.006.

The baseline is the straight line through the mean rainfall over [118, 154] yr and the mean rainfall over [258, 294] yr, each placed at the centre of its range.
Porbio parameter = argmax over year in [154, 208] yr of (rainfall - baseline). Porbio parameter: 191 yr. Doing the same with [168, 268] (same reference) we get 226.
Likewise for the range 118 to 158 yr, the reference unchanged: 126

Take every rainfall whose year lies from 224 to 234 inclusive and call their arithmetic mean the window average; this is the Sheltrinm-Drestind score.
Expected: 1.19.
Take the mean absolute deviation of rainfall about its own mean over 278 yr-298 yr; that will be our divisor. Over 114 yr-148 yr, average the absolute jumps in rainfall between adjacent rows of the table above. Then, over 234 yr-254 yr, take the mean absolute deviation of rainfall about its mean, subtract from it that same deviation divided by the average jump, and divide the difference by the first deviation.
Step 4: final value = -2.8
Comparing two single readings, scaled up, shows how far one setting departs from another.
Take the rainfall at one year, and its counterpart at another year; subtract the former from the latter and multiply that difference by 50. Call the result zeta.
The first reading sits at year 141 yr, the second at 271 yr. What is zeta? 13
